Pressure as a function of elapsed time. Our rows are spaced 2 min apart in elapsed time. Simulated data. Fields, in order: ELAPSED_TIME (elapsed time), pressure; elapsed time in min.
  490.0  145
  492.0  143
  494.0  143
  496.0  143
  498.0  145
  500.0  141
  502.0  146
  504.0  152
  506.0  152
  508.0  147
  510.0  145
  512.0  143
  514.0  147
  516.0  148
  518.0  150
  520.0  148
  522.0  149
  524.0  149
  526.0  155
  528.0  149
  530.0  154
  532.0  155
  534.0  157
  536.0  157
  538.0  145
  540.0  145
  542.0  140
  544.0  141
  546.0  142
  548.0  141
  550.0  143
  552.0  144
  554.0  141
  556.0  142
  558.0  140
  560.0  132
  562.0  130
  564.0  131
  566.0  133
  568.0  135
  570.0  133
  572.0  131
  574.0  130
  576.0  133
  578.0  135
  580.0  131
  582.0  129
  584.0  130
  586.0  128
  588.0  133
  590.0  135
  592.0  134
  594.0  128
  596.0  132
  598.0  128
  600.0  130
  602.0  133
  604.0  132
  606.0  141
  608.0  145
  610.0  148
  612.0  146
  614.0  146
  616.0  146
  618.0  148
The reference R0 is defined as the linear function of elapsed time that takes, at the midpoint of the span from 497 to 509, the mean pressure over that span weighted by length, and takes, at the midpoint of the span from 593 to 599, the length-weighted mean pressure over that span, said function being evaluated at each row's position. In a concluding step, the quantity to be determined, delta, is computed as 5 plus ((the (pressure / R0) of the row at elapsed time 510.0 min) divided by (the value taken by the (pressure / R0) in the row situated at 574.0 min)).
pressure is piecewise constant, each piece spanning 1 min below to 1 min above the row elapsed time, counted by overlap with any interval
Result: 6.02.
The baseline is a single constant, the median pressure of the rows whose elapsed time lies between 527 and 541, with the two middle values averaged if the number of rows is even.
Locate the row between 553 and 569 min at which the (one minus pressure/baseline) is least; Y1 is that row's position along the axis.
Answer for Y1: 556.0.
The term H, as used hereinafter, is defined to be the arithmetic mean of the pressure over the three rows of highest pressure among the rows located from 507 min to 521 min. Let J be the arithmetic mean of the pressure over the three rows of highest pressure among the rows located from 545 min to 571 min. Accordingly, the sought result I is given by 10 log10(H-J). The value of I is 7.5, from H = 149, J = 143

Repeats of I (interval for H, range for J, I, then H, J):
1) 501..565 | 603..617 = 9.9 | 156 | 147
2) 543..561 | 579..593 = 9.5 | 143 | 134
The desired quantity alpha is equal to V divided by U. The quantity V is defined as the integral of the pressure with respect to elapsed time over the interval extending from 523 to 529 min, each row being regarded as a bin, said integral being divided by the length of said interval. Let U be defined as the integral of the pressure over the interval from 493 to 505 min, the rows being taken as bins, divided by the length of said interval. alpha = 1.04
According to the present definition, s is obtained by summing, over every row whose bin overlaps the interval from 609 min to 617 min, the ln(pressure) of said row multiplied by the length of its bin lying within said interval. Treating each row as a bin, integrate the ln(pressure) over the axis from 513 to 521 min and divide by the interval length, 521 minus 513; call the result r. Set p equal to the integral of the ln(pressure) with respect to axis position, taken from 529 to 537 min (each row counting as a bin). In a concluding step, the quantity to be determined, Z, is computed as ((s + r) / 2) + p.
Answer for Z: 62.8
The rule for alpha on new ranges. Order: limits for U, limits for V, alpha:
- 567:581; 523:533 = 1.15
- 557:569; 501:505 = 1.12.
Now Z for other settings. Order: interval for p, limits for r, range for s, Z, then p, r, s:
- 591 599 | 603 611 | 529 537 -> 61.6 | 39.0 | 4.95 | 40.39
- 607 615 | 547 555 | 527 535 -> 62.5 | 39.9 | 4.96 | 40.28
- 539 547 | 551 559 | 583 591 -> 61.6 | 39.6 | 4.95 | 39.03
